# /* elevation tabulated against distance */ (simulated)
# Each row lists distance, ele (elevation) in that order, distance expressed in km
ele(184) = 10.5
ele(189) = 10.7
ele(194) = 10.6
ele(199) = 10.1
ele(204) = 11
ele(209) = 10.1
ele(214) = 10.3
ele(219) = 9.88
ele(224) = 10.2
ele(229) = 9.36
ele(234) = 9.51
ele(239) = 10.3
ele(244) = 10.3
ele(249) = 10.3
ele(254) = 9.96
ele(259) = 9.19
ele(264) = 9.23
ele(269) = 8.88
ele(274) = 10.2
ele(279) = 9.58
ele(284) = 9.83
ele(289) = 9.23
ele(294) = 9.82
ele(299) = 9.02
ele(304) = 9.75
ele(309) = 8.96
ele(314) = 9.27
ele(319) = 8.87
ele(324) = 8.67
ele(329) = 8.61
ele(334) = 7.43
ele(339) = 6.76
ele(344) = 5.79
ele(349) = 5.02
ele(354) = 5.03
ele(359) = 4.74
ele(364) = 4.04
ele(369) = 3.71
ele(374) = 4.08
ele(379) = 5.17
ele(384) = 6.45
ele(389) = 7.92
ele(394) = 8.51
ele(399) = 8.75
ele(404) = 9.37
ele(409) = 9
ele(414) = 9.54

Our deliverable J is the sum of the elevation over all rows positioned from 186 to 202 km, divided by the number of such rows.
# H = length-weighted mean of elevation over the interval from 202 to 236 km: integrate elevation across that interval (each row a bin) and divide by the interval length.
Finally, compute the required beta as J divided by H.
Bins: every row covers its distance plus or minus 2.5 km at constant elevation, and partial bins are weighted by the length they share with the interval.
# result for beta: 1.04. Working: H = 10.0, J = 10.5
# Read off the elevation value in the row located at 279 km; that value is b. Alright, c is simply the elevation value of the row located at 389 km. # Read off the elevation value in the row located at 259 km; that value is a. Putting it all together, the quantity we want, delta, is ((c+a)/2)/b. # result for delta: 0.89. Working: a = 9.19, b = 9.58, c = 7.92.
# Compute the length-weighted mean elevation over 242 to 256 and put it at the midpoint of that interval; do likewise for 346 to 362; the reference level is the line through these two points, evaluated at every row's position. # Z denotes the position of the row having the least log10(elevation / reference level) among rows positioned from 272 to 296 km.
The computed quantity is 279 km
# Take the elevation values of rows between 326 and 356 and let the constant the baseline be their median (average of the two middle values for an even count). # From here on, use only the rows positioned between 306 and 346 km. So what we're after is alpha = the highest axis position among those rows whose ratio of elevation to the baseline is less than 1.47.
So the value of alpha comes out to 344 km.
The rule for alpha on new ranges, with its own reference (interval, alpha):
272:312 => 309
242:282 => 269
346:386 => 384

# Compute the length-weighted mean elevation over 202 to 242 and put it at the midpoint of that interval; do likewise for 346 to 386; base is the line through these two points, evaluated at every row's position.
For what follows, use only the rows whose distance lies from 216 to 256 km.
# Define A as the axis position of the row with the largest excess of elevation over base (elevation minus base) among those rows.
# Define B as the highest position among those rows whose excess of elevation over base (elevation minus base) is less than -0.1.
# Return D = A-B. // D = 15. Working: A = 249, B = 234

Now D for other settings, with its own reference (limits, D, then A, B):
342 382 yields 5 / 379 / 374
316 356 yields -25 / 329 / 354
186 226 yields -15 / 204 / 219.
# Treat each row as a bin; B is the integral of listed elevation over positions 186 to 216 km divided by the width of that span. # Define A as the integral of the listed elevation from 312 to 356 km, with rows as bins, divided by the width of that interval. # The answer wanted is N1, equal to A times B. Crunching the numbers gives 76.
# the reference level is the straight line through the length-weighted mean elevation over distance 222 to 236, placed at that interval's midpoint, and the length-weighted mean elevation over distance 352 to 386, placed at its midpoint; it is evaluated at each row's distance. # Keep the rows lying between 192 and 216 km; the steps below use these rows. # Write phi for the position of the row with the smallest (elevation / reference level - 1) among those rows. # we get 199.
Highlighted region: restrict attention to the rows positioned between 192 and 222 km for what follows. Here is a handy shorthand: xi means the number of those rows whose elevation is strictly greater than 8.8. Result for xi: 6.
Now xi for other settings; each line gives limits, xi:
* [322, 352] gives 0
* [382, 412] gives 2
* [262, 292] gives 6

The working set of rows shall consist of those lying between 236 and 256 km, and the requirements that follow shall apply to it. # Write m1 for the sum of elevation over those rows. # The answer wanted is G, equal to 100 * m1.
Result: 4086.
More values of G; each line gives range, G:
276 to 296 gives 3846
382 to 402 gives 3163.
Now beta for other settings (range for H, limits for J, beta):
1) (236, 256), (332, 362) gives 0.57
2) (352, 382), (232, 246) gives 2.24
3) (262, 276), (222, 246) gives 1.05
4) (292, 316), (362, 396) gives 0.61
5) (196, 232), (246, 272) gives 0.94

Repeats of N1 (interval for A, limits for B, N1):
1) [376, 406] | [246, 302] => 73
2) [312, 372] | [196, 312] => 63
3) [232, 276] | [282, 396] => 71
